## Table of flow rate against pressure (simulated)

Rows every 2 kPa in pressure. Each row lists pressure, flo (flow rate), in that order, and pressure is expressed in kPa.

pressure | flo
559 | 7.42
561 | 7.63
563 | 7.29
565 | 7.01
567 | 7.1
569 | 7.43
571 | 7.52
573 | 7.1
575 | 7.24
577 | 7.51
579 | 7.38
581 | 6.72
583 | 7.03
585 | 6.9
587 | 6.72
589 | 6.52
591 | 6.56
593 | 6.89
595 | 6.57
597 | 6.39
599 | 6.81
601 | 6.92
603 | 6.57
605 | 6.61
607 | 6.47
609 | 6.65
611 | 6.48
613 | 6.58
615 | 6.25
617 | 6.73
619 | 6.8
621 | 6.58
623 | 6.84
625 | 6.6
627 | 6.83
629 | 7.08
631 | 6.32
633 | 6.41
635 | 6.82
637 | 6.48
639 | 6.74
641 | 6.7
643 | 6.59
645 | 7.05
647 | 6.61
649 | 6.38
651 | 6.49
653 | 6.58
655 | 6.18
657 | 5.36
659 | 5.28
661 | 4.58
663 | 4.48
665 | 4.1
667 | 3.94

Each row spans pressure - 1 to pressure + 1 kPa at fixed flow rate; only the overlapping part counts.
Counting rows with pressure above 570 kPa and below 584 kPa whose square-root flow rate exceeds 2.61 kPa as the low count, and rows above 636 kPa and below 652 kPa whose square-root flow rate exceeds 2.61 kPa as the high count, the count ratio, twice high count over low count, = 0.3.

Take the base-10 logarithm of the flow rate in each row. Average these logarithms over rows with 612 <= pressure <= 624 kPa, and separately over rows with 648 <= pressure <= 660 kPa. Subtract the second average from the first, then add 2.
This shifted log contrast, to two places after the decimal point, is 2.04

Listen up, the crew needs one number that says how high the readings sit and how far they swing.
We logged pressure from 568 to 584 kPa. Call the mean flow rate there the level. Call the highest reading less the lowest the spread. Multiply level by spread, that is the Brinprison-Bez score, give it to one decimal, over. 5.8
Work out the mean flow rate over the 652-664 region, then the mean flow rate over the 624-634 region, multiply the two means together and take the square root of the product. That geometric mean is 6.0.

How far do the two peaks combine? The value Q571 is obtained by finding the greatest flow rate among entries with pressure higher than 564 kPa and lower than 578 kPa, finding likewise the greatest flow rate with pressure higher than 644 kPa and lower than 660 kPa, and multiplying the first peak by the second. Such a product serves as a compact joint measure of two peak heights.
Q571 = 53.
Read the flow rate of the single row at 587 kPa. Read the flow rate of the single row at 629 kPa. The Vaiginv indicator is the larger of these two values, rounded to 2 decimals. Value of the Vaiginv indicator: 7.08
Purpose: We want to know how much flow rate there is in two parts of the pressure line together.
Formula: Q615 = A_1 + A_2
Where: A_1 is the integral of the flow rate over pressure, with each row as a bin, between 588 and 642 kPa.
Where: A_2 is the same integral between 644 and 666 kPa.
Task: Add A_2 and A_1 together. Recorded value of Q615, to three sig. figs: 485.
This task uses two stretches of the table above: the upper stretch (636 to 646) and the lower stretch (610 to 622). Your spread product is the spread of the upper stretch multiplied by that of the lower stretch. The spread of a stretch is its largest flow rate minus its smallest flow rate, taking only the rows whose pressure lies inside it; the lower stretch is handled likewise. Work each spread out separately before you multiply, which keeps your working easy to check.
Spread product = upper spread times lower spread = 0.31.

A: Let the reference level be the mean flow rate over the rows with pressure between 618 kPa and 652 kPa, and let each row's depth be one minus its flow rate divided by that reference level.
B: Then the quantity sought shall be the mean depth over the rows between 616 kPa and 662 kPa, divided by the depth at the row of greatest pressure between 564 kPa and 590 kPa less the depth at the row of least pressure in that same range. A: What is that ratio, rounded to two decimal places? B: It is 0.47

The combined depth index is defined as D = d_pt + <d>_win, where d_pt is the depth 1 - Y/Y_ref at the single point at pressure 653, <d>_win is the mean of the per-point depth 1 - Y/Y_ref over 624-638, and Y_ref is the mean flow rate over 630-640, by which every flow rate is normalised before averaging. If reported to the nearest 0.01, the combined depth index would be -0.02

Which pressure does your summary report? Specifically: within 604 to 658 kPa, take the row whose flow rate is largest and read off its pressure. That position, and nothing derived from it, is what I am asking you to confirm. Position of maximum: 629 kPa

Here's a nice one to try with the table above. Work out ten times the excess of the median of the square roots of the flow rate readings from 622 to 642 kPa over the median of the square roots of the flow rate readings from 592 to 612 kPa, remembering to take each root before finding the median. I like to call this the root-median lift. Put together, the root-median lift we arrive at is 0.3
